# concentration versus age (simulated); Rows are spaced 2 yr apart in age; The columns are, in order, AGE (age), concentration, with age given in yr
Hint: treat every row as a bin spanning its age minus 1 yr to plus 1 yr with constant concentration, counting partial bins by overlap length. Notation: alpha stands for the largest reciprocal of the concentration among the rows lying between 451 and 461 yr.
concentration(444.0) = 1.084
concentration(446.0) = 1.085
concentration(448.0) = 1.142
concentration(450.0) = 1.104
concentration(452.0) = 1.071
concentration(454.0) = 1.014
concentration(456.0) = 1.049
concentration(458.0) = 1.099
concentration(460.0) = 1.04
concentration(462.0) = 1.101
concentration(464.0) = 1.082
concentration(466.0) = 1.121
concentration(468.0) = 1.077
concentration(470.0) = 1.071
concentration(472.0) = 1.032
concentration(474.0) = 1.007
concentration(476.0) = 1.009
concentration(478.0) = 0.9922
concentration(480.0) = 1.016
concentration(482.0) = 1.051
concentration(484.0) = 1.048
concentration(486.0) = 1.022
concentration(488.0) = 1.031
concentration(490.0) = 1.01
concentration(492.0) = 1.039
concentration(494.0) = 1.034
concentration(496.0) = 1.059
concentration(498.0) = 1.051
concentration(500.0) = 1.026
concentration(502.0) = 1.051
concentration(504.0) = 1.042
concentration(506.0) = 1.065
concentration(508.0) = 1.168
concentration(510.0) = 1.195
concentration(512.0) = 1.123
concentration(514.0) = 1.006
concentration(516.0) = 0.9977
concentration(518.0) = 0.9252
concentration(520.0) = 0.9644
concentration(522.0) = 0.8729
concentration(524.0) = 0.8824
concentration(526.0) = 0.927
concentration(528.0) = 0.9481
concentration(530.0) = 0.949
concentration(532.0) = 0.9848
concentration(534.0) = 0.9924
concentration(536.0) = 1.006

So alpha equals 0.99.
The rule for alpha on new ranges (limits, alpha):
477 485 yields 1.01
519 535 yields 1.15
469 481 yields 1.01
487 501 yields 0.99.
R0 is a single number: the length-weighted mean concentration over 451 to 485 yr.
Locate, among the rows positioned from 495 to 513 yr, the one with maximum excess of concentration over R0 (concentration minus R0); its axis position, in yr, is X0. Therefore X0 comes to 510.0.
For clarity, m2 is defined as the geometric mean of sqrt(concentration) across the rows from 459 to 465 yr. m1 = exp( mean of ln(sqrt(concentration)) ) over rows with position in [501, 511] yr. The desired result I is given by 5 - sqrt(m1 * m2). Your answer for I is 3.96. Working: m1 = 1.05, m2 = 1.036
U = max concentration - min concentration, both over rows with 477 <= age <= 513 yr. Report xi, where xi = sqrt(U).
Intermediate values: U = 0.20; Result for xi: 0.45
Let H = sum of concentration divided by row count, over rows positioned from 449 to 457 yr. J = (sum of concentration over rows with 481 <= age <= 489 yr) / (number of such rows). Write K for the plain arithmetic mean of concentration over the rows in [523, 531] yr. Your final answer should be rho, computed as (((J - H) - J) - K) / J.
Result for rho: -1.91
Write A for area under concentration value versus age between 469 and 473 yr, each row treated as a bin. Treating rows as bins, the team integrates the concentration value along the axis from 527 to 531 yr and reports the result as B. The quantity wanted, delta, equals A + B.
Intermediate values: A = 4.21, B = 3.79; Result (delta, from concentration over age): 8.00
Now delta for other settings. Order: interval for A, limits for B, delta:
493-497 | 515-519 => 8.03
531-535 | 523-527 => 7.57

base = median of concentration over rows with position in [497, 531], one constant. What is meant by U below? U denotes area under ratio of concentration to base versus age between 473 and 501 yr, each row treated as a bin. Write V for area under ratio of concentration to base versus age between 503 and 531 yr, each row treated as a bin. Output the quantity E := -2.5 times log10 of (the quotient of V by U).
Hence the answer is 0.03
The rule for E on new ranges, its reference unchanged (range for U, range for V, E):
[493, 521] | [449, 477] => -0.01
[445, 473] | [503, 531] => 0.08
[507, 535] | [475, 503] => -0.04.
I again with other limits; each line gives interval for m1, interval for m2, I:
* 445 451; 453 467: 3.96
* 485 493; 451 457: 3.98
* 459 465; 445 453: 3.96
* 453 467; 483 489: 3.97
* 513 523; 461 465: 3.99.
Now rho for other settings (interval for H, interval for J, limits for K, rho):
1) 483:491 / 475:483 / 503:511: -2.11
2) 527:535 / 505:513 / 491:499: -1.77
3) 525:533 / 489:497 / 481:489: -1.92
